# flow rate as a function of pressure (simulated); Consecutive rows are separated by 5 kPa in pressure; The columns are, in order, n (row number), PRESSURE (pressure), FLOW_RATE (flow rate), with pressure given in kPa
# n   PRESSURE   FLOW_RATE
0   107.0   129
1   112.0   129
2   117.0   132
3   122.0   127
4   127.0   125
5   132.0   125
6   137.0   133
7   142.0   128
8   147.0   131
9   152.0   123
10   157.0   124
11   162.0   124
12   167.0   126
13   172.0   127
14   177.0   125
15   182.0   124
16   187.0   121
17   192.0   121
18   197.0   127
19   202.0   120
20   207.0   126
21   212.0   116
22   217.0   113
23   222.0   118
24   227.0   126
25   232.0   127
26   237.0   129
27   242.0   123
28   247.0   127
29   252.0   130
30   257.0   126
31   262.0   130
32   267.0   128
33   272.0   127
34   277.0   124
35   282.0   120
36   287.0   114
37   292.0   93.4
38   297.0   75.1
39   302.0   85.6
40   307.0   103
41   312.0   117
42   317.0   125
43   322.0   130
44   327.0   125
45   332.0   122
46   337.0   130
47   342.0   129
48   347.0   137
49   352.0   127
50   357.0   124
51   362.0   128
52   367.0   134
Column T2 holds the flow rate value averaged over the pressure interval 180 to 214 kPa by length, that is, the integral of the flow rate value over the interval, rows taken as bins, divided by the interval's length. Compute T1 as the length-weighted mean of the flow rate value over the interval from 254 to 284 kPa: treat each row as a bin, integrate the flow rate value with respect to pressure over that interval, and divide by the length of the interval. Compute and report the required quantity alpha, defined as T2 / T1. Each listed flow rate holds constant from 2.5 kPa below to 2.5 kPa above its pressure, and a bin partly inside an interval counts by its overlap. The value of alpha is 0.97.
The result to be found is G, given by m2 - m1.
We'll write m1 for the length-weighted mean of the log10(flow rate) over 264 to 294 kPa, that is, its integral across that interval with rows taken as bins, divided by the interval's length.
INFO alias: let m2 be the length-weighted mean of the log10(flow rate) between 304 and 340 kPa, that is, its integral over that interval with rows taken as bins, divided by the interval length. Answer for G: 0.01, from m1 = 2.07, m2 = 2.08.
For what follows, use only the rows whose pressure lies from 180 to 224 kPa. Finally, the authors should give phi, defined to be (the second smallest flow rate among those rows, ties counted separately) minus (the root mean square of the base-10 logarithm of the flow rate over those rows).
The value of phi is 114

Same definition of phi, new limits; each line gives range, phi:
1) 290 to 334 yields 84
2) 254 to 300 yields 91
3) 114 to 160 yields 122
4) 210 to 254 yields 114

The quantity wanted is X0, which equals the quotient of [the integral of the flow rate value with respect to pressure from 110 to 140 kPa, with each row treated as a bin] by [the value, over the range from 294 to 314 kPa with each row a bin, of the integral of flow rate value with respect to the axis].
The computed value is 2.04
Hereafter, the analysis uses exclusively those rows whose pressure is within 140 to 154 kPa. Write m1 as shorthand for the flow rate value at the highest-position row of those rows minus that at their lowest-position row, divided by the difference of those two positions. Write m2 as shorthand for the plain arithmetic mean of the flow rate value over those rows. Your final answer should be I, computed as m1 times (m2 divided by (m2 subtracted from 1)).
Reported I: 0.5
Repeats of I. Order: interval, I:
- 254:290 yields 0.4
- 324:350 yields -0.6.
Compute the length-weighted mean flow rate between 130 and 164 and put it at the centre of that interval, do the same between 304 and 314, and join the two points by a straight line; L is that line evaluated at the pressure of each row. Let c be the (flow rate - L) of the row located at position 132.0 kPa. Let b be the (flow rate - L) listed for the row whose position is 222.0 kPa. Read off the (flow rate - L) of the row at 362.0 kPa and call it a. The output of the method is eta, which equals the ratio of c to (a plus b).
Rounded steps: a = 26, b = 0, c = -3.6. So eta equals -0.14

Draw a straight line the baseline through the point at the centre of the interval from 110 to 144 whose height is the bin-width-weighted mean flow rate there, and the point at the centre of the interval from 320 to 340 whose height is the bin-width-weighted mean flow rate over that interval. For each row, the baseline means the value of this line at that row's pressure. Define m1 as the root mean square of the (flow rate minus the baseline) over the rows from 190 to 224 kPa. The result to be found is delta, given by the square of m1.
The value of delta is 80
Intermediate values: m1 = 8.9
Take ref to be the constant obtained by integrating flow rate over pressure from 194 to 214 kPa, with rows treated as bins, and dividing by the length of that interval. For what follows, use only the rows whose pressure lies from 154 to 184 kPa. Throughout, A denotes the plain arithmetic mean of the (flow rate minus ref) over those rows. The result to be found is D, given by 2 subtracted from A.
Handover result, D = 0.6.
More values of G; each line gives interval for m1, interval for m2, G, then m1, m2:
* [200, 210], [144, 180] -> 0.01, 2.09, 2.10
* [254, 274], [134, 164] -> 0.00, 2.11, 2.10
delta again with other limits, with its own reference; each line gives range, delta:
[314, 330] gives 6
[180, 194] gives 37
